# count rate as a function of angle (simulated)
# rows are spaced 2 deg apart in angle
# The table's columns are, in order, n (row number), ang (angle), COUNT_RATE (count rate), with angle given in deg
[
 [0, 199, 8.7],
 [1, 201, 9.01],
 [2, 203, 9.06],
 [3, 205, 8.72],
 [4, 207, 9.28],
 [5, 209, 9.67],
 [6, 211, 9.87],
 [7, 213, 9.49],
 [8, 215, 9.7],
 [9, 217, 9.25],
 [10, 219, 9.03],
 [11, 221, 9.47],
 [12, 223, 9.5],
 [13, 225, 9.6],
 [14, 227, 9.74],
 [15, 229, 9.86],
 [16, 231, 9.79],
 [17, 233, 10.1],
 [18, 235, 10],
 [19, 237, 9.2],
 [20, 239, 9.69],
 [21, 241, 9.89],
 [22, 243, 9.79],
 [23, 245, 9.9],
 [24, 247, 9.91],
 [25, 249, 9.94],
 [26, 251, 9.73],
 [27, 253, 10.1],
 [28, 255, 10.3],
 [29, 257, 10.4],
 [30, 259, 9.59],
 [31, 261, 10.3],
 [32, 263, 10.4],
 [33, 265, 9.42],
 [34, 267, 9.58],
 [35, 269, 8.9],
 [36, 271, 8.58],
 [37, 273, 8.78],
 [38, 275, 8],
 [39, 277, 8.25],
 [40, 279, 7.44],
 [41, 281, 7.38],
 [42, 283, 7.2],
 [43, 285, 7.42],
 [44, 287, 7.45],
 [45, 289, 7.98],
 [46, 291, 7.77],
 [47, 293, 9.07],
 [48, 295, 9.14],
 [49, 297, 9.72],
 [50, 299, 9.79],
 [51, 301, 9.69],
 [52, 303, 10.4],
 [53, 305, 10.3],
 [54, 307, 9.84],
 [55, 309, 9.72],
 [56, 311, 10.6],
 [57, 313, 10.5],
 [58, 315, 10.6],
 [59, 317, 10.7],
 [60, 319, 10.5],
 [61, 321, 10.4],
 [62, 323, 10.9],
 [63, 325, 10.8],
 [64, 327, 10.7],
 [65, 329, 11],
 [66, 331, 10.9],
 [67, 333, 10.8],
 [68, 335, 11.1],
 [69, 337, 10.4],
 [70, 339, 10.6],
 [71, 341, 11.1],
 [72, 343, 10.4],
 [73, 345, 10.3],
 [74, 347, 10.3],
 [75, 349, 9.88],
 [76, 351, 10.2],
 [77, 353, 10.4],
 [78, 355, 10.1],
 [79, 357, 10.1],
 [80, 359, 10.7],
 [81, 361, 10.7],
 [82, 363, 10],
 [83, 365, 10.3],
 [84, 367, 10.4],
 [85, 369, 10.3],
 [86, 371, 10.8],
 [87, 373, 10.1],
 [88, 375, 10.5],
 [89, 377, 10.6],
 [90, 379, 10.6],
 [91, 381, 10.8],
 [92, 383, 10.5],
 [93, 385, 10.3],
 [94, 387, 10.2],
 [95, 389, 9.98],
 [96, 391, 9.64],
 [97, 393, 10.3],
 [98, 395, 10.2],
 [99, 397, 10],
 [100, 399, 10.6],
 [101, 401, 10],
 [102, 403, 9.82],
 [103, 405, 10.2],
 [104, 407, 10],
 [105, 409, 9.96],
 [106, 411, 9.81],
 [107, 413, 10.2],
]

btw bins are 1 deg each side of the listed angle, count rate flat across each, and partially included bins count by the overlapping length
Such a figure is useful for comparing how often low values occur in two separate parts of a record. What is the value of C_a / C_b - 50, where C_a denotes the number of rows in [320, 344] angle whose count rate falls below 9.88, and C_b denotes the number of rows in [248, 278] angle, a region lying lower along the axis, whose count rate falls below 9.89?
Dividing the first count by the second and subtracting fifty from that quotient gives -50.0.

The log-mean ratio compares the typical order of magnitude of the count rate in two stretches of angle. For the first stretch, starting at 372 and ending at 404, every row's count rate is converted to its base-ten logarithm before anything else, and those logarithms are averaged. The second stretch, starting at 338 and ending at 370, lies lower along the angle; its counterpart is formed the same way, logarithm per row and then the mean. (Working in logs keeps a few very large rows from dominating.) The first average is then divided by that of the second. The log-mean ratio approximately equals 1.00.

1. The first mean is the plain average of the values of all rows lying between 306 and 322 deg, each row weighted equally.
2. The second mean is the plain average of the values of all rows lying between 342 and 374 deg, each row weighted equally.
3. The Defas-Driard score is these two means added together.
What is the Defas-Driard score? 20.7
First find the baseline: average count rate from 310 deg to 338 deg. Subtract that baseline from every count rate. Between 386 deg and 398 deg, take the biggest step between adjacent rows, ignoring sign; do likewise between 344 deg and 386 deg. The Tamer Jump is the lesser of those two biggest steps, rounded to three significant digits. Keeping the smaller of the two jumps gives 0.660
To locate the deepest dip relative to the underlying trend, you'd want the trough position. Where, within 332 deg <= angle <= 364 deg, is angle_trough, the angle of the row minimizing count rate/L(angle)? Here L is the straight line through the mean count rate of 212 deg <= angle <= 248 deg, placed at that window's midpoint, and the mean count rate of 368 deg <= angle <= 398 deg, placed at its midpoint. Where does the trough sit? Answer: 349 deg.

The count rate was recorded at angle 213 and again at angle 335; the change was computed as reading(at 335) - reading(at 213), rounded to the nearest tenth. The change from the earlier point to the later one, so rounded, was 1.6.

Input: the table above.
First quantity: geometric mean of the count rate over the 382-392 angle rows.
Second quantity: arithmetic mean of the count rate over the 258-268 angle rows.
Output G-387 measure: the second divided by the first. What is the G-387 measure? 0.97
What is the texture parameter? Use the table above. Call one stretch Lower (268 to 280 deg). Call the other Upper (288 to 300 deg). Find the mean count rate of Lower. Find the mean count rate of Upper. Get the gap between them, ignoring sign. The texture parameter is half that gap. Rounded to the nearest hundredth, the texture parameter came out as 0.29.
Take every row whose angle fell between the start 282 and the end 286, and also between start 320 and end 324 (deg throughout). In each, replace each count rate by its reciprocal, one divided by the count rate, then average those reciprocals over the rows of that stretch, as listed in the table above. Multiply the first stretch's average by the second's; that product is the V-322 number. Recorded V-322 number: 0.0129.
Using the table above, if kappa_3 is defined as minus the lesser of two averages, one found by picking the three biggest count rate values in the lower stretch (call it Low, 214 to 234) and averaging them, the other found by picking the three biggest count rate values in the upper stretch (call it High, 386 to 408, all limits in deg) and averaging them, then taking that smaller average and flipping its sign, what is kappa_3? -9.9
